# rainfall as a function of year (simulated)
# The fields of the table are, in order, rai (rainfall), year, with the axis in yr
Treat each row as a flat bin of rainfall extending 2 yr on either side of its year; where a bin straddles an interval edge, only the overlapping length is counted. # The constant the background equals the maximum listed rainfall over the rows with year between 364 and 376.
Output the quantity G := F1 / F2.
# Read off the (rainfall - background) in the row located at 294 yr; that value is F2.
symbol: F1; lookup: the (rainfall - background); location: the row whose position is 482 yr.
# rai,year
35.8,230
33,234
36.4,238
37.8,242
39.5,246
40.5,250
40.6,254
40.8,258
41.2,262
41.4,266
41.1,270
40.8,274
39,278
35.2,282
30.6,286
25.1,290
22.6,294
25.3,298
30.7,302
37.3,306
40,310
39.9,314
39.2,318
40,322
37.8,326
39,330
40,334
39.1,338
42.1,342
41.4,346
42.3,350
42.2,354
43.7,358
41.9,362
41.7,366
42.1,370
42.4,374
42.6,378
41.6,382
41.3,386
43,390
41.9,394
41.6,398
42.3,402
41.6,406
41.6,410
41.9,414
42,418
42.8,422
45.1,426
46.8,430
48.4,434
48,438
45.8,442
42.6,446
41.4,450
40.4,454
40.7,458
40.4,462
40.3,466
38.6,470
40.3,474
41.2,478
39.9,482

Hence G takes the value 0.1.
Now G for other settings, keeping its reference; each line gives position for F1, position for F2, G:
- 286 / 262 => 9.8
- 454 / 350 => 20.0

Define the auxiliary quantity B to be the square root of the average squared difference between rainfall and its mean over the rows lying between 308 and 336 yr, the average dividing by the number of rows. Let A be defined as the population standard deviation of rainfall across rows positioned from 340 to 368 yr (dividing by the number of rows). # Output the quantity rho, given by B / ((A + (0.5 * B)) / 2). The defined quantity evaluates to 1.4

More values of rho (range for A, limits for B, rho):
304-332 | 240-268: 1.4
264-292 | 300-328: 0.8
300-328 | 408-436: 1.2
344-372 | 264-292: 3.2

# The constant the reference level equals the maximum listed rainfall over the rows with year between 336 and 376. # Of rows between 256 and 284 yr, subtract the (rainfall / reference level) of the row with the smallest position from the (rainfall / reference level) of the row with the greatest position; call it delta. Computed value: -0.128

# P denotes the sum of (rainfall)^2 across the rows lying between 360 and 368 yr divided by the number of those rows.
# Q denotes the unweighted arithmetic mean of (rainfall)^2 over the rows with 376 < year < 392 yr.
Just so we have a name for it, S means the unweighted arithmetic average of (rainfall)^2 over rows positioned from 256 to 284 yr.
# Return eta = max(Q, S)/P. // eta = 1.02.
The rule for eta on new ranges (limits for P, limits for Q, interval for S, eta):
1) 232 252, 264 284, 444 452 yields 1.25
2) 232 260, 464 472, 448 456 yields 1.13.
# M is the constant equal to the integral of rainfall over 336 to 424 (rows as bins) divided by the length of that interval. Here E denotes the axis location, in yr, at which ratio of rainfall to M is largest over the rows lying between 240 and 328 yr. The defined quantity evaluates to 266 yr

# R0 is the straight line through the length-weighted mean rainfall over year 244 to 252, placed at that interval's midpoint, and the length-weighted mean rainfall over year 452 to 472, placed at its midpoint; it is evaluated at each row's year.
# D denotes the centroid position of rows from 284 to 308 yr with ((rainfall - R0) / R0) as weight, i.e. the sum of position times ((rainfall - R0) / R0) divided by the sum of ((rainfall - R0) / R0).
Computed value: 294.5 yr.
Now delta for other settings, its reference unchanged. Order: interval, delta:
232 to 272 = 0.185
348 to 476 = -0.046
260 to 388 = 0.002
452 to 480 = 0.018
